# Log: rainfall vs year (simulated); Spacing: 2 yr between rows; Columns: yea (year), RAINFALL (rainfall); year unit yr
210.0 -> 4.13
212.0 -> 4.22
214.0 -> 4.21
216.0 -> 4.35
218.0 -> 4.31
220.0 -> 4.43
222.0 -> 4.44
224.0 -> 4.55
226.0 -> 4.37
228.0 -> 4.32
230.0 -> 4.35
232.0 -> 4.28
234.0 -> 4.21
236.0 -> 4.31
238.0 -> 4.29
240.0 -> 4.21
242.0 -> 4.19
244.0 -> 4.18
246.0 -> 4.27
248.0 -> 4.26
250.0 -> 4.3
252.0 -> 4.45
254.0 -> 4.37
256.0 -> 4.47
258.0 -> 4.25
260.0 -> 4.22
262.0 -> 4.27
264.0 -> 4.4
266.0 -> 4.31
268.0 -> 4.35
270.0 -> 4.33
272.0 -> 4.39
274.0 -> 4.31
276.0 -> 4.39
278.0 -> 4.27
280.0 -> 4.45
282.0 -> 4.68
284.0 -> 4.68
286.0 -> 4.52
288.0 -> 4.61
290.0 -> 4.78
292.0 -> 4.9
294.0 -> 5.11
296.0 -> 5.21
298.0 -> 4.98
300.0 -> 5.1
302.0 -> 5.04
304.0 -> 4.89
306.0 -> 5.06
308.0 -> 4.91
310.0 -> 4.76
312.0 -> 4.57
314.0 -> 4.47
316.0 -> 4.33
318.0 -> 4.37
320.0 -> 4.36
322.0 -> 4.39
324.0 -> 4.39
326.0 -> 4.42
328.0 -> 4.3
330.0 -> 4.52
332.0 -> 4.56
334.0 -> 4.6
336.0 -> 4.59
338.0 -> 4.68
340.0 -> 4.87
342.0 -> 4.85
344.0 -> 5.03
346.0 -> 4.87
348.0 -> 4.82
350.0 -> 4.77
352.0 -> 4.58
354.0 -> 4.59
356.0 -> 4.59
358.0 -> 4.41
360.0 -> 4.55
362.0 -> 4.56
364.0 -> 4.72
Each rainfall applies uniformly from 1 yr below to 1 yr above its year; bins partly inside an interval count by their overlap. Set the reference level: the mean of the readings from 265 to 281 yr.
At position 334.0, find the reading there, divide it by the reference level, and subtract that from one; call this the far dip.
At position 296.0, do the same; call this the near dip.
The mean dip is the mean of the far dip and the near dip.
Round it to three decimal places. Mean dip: -0.128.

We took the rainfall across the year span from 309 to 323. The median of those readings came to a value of 4.39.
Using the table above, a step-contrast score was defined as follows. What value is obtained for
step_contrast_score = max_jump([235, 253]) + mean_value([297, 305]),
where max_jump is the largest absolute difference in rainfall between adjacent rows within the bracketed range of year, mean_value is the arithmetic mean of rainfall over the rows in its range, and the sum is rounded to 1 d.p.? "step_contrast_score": 5.2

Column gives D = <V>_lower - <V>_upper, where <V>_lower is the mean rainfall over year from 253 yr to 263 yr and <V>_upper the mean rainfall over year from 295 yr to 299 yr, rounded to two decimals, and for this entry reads -0.78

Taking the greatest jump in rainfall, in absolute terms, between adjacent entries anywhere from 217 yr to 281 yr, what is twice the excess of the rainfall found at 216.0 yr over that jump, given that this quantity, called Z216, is 8.3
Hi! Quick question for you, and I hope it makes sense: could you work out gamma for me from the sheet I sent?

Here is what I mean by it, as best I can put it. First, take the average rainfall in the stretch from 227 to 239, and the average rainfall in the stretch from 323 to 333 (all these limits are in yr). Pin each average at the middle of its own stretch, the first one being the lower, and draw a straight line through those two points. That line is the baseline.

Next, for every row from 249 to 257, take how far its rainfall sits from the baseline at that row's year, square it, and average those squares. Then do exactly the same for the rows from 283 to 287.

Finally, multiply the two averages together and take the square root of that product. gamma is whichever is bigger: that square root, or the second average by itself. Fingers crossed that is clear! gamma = 0.06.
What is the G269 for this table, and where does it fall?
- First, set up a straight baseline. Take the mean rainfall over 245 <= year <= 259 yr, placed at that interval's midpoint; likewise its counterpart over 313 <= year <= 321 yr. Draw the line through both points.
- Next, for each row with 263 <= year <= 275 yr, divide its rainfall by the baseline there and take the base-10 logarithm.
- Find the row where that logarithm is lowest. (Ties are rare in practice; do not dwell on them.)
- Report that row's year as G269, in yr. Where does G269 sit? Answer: 274.0 yr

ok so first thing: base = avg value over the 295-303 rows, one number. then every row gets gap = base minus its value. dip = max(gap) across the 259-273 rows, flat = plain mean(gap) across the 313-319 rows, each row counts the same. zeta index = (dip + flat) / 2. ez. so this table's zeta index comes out 0.78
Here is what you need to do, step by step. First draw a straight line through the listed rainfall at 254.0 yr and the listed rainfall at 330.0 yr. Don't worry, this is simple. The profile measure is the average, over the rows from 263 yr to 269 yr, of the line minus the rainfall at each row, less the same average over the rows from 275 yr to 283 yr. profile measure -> 0.1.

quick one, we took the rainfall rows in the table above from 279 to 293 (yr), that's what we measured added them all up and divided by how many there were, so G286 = 4.66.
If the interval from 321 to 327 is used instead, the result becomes 4.40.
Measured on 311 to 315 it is 4.52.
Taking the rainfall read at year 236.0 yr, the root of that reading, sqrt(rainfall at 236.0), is 2.08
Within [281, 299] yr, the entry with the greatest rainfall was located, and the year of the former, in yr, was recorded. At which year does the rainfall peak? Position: 296.0 yr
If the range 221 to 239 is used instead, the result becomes 224.0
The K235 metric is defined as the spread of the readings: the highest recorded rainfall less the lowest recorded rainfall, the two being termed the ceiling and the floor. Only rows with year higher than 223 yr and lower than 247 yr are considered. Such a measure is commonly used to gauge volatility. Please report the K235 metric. 0.4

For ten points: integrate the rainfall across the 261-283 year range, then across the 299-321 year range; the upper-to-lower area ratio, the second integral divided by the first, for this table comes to 1.08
